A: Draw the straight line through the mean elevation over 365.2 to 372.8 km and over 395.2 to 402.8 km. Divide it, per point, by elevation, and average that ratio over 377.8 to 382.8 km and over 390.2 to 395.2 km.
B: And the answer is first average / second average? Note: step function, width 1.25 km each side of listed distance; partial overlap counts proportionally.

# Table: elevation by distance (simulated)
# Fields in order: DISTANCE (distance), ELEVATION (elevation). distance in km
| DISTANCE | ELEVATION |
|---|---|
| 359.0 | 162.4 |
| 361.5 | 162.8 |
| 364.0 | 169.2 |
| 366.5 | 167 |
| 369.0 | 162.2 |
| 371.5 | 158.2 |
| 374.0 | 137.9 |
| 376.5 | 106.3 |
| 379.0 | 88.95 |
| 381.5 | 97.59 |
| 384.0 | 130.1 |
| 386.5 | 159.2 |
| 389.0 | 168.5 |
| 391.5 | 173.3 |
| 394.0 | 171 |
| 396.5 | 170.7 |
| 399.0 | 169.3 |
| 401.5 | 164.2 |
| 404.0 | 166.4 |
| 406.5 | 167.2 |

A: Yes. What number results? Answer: 1.82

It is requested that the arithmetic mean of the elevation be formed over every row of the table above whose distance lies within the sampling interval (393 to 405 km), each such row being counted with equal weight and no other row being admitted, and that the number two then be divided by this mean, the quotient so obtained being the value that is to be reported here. 0.0119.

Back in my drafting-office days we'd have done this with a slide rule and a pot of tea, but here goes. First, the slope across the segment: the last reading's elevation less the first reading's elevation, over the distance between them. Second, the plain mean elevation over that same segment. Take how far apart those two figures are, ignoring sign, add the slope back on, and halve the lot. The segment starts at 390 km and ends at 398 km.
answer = 86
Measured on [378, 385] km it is 53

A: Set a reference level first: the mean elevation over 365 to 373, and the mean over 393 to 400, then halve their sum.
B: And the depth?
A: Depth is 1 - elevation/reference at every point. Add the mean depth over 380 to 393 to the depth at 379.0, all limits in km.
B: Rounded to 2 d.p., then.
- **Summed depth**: 0.59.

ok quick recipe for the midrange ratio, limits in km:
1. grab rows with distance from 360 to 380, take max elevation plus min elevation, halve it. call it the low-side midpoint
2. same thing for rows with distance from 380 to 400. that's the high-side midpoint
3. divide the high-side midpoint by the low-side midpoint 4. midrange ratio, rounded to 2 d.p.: 1.05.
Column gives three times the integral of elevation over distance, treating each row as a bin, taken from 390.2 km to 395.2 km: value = 2582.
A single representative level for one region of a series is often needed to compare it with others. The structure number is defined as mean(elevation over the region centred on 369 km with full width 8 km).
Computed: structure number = 162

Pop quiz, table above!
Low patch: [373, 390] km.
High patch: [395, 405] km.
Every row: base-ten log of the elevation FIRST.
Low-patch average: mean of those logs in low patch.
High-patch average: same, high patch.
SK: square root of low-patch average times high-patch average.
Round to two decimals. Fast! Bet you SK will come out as 2.16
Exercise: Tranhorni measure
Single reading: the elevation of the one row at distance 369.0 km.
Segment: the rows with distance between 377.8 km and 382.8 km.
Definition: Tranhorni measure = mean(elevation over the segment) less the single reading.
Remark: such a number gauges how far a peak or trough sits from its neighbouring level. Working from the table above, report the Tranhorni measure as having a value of -69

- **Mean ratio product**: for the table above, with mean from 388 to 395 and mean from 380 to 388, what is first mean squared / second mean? 227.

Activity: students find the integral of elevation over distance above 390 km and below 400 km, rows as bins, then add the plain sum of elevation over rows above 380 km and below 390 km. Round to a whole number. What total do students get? 2266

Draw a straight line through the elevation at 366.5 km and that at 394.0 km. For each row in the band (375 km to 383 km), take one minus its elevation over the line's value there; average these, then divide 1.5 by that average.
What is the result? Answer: 4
